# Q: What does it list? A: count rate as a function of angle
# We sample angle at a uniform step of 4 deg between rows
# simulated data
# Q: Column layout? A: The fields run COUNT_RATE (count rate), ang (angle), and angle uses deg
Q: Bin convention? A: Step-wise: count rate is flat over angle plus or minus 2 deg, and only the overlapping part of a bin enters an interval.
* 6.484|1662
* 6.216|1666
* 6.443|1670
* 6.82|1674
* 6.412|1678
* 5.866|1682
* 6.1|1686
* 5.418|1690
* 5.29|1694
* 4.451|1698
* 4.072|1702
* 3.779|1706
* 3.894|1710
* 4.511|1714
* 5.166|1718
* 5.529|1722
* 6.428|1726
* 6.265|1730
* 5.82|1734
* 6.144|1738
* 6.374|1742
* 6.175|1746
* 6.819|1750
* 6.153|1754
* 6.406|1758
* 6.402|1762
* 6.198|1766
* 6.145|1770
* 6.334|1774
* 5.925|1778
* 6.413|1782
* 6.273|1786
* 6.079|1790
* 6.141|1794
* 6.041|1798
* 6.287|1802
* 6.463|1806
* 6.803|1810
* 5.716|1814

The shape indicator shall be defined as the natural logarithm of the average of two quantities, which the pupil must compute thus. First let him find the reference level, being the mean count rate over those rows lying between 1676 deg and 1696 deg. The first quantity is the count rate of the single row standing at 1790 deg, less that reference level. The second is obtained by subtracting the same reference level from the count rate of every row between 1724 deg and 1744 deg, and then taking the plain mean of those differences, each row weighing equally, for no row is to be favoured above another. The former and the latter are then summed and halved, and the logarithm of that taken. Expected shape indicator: -1.12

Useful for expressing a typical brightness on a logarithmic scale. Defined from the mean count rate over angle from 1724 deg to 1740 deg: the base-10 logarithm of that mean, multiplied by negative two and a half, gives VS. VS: -1.97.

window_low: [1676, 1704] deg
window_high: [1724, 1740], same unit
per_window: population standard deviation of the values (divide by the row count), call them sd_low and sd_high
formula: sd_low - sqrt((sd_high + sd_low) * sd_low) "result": -0.105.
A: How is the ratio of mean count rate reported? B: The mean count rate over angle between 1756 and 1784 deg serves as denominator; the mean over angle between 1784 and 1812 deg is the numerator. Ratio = 1.01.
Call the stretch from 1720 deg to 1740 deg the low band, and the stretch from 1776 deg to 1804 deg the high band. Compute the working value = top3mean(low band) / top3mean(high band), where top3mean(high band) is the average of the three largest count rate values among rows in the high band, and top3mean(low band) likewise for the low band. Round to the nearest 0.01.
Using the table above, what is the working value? 0.99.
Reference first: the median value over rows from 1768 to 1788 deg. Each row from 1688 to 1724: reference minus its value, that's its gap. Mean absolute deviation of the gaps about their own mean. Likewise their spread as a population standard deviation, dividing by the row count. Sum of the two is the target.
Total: 1.24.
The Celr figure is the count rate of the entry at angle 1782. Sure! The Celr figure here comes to 6.413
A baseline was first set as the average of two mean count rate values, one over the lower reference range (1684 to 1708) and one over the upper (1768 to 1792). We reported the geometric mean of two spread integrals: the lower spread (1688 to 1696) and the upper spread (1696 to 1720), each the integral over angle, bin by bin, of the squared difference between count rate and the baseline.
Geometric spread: 3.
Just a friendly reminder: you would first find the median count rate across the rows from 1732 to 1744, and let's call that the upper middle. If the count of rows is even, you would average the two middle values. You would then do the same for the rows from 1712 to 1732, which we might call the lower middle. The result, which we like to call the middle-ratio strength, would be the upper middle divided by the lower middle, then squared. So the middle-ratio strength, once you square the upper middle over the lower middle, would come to 1.23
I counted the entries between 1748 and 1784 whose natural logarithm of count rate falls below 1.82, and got 3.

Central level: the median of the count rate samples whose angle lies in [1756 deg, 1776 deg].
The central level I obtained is 6.33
